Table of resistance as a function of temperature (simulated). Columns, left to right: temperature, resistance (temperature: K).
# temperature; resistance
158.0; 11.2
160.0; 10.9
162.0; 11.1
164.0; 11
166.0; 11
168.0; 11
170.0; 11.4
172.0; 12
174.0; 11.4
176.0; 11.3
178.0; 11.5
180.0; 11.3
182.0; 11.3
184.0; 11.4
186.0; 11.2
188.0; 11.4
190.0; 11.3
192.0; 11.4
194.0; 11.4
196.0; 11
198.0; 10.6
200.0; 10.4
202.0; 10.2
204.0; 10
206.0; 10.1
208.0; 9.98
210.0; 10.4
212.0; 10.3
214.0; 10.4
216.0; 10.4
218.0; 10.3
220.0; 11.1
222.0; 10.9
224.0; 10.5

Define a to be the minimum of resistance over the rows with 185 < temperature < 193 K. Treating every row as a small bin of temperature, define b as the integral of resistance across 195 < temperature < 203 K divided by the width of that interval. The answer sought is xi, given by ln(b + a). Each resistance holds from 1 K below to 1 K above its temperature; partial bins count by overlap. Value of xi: 3.08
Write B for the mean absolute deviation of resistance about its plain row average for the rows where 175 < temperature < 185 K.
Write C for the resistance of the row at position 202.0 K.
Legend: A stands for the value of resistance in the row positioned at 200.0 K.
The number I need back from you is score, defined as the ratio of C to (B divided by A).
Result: 1473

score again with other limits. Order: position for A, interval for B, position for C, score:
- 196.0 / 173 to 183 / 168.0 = 1681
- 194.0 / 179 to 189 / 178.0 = 2048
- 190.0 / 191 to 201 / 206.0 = 310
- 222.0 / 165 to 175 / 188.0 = 431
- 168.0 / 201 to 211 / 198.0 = 889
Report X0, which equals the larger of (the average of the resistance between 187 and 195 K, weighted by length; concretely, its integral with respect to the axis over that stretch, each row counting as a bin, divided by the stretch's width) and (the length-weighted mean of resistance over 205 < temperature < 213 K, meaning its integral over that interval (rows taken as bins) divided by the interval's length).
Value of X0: 11.4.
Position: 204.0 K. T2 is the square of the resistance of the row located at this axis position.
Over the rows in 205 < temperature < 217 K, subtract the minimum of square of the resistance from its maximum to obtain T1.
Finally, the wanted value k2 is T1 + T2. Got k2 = 109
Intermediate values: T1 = 9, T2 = 100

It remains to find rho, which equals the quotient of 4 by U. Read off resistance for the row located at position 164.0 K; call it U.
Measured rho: 0.364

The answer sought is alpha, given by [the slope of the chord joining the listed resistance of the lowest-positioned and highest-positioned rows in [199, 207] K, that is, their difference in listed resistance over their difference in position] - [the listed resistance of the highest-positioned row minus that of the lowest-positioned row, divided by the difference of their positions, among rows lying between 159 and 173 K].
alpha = -0.14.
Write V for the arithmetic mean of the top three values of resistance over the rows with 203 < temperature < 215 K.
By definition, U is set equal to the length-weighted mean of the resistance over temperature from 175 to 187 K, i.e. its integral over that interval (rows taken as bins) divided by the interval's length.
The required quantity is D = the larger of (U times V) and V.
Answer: 117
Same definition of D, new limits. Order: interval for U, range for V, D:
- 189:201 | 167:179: 128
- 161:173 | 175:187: 128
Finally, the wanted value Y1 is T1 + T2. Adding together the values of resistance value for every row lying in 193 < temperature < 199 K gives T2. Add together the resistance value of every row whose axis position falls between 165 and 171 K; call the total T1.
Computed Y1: 66.4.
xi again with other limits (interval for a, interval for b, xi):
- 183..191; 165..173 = 3.12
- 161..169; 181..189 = 3.11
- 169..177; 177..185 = 3.12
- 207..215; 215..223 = 3.03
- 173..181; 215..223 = 3.09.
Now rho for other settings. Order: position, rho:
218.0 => 0.388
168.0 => 0.364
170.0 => 0.351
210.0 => 0.385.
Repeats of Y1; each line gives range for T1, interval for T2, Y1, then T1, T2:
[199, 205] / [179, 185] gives 64.6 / 30.6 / 34.0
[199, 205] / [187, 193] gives 64.7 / 30.6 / 34.1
